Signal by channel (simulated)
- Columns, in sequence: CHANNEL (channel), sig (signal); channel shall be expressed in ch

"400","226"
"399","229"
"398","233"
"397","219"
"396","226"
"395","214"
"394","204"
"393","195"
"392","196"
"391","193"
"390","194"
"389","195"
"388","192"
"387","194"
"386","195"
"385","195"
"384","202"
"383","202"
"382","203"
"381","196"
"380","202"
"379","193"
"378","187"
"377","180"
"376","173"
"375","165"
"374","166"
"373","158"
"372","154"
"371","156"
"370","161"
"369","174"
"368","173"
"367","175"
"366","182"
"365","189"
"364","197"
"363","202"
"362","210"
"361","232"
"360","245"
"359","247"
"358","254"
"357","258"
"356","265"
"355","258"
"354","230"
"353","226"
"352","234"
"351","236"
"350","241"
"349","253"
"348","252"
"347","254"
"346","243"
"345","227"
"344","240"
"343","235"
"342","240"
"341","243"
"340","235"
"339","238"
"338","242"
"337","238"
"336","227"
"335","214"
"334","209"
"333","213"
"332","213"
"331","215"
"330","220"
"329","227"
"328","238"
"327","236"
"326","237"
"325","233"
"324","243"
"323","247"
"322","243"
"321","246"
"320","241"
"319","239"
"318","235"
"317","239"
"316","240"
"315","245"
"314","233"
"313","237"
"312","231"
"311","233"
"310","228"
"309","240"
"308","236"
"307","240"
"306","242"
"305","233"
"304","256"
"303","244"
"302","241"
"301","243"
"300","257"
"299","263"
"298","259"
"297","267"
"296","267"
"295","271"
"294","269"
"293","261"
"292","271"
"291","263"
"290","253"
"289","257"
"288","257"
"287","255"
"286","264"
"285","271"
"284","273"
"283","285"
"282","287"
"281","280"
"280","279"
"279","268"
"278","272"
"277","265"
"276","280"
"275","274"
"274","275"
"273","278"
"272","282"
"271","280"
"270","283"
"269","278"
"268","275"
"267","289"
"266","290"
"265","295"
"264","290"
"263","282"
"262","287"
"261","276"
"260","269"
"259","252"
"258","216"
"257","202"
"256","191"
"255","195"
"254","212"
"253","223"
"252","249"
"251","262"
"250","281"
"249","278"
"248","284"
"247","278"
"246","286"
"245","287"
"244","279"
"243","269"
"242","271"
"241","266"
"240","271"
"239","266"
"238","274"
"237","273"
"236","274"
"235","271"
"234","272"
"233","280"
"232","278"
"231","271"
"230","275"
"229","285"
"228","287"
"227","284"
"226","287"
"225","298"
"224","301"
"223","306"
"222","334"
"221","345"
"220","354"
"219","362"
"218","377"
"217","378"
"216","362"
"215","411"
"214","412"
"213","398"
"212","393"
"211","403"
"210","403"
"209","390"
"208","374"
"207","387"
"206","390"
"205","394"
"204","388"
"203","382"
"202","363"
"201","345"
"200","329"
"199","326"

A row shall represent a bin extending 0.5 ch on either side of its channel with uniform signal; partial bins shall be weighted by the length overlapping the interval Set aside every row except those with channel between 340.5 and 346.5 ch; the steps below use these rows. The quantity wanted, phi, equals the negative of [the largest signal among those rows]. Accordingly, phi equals -243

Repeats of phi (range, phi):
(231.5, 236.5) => -280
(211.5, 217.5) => -412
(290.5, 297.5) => -271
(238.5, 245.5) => -287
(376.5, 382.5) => -203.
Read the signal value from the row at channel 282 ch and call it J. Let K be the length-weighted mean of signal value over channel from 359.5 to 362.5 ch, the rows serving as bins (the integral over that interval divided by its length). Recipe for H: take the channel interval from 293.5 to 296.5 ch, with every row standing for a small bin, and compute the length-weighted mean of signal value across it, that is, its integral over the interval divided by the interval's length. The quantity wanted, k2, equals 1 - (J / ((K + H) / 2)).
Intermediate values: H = 269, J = 287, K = 229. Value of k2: -0.15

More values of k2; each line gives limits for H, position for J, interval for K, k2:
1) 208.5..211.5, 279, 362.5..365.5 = 0.10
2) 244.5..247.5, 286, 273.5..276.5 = 0.06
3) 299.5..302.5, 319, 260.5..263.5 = 0.10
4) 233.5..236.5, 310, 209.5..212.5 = 0.32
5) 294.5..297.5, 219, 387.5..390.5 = -0.57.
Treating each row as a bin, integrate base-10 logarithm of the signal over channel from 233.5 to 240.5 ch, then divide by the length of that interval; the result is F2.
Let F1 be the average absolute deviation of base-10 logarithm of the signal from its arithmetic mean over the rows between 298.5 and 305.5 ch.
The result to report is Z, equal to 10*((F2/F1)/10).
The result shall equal 155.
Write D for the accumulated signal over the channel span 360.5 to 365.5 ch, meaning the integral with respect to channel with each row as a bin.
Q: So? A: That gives 1030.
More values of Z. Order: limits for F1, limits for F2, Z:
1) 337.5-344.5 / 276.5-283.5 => 522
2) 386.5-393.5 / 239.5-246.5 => 1069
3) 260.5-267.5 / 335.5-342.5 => 340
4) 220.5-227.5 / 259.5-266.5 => 99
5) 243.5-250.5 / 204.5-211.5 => 516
